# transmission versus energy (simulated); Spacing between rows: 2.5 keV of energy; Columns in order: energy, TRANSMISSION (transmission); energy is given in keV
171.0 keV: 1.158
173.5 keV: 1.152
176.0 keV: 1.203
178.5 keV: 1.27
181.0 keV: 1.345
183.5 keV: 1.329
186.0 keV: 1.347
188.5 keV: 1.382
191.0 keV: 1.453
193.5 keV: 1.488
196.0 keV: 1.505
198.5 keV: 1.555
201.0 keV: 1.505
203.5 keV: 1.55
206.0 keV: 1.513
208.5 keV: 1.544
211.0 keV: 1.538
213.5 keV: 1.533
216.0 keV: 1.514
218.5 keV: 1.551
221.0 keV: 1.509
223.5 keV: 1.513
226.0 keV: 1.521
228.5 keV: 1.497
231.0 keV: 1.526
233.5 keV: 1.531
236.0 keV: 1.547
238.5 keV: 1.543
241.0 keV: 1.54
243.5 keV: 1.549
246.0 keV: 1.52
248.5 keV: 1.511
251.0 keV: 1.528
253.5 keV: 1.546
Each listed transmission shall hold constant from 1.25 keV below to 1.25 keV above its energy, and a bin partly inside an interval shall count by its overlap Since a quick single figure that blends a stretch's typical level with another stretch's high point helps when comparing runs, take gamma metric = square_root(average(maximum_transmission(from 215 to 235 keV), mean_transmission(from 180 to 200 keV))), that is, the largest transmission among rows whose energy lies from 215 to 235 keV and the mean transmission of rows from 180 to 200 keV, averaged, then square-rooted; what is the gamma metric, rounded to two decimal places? 1.22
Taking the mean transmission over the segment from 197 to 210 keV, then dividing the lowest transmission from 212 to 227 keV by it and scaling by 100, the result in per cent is 98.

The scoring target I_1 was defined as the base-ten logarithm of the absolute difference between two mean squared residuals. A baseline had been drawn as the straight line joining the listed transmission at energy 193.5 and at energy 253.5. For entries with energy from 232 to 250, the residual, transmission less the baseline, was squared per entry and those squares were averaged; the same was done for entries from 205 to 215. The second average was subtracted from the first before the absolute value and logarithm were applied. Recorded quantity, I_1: -3.20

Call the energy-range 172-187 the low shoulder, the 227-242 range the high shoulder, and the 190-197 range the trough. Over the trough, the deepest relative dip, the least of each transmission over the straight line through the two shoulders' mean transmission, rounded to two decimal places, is 1.10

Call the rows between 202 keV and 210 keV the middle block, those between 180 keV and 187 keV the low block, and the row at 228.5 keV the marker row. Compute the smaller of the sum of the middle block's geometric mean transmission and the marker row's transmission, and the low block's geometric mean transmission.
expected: 1.34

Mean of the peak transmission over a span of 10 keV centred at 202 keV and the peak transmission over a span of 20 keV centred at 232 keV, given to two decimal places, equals 1.55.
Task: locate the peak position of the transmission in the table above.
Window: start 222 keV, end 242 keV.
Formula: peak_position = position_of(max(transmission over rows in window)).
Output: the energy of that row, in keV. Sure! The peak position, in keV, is 236.0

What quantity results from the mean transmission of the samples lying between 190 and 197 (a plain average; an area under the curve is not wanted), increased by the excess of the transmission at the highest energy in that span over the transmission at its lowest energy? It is 1.53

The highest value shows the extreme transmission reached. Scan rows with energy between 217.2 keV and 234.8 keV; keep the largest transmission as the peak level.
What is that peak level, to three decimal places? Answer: 1.551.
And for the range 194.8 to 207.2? 1.555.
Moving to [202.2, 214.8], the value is 1.550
